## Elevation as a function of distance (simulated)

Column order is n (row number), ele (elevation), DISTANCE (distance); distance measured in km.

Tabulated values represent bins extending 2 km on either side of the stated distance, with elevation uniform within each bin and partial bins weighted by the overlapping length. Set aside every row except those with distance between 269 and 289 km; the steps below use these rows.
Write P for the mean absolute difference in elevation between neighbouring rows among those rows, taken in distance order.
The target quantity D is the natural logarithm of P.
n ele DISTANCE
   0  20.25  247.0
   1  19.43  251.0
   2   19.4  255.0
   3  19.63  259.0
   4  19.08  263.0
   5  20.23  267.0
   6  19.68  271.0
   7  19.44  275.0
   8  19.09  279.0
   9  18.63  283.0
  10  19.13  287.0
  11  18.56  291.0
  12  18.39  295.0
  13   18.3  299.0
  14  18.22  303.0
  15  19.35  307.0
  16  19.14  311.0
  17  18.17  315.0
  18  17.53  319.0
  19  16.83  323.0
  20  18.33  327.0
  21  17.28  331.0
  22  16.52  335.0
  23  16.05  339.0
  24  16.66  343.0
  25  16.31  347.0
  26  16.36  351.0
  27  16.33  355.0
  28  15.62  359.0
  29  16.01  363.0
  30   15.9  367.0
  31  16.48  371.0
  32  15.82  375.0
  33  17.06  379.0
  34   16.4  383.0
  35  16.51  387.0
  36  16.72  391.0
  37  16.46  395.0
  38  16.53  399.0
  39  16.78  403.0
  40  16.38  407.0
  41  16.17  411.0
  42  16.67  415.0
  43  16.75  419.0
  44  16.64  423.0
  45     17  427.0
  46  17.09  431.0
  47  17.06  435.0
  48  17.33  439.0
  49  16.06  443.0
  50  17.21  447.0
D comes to -0.9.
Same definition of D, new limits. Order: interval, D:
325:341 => -0.3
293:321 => -0.7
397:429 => -1.3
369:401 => -0.8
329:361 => -0.9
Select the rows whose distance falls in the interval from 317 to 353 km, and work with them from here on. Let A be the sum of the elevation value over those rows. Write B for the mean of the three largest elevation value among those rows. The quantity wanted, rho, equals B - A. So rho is -134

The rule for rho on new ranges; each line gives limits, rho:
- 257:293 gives -154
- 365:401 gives -131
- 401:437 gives -133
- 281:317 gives -149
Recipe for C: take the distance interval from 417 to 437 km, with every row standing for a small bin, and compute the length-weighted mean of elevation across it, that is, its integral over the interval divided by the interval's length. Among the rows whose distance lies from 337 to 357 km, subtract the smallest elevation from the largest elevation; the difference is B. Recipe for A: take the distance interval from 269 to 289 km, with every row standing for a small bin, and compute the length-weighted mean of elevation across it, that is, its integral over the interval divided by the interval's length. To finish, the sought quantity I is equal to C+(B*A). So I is 29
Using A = 19.2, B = 0.6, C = 16.9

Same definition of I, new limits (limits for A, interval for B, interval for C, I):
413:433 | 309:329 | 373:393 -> 55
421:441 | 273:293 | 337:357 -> 31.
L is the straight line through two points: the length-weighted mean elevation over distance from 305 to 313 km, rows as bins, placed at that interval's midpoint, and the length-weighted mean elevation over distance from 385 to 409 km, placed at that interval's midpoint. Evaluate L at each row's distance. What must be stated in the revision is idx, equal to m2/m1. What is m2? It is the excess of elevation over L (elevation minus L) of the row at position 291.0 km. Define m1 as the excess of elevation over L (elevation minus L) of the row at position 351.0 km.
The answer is 0.77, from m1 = -1.6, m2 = -1.2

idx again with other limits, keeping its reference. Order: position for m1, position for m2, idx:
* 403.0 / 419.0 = 2.15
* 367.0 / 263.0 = 0.99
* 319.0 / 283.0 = 1.00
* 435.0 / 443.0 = 0.54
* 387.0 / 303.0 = 3.37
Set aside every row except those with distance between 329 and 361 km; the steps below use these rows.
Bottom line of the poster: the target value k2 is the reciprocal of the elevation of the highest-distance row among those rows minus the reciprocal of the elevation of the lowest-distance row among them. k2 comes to 0.006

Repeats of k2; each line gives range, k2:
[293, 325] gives 0.005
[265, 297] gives 0.005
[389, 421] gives 0.000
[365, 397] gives -0.002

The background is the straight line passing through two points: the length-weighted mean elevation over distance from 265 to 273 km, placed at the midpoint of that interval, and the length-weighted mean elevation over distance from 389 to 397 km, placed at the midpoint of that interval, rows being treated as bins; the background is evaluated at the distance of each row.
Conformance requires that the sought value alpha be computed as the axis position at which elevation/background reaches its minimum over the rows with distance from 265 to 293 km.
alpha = 283.0 km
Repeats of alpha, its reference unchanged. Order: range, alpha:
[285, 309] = 295.0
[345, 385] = 359.0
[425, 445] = 443.0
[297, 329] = 323.0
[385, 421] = 387.0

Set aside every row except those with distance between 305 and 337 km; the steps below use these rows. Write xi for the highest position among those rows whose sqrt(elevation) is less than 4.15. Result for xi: 335.0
